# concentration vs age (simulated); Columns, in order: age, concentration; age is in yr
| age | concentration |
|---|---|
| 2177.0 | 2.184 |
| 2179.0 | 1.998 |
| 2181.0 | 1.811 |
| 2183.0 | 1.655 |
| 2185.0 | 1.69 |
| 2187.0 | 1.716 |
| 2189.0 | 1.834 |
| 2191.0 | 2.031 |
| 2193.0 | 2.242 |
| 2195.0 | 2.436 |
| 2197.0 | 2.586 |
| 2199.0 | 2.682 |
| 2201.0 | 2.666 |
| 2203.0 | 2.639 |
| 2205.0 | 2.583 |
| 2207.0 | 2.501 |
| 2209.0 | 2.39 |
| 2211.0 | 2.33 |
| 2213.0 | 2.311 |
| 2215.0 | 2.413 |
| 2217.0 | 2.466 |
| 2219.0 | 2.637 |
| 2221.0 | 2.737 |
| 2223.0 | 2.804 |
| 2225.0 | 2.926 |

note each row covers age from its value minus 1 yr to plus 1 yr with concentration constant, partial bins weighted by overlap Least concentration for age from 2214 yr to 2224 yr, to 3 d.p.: 2.413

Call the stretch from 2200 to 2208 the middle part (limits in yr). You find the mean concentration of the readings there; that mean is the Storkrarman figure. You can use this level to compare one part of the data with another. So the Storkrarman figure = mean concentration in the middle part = 2.60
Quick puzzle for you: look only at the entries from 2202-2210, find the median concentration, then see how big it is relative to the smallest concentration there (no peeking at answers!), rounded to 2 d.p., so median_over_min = 1.06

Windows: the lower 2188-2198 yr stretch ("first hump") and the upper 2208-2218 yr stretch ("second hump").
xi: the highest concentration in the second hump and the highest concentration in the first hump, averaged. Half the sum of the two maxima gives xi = 2.5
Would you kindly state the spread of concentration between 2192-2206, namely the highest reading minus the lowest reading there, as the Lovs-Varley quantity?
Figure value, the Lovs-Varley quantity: 0.44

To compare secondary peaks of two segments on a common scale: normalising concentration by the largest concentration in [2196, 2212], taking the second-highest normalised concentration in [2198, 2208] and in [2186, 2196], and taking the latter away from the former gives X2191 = 0.16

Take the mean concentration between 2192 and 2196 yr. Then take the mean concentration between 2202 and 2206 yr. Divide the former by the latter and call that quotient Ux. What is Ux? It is 0.90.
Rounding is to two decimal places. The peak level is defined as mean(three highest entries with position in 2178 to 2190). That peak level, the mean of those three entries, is 1.88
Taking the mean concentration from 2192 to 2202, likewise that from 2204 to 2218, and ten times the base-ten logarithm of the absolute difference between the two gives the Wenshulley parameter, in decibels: -10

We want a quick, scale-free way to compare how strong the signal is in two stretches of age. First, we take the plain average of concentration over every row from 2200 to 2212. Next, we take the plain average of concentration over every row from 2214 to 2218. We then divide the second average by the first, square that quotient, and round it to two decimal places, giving 0.94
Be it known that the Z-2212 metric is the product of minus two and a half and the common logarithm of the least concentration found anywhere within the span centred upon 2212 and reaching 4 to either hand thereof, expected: -0.91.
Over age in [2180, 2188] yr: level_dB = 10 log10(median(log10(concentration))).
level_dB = -6.36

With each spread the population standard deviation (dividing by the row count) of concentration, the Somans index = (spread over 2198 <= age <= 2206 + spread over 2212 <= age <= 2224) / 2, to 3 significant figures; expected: 0.108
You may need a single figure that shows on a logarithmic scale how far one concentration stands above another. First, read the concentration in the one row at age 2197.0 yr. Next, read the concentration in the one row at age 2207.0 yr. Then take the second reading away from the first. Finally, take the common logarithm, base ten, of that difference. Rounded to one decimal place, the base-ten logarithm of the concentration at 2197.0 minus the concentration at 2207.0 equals -1.1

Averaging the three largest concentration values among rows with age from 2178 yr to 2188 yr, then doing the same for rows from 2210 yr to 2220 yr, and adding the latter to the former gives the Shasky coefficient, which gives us 4.3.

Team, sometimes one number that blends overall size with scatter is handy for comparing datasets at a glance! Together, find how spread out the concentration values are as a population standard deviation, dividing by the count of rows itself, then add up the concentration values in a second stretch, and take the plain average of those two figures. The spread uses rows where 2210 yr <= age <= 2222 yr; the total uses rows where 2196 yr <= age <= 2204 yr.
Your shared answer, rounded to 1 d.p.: 5.4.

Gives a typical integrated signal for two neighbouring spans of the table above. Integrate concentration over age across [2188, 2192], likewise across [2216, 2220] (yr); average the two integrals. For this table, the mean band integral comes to 9.0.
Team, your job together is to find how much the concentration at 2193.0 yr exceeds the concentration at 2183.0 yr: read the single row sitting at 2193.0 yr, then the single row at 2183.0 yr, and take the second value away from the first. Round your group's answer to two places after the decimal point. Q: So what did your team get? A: 0.59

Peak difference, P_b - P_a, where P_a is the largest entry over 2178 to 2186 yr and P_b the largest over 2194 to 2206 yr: 0.7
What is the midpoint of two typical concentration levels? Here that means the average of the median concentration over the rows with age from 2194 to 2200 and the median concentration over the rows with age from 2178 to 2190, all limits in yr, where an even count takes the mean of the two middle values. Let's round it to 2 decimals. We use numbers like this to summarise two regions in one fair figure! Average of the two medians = 2.17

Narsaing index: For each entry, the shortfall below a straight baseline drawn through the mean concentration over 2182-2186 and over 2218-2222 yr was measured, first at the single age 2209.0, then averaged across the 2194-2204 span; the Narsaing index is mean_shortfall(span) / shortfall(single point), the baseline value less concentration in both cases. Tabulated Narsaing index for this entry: 39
